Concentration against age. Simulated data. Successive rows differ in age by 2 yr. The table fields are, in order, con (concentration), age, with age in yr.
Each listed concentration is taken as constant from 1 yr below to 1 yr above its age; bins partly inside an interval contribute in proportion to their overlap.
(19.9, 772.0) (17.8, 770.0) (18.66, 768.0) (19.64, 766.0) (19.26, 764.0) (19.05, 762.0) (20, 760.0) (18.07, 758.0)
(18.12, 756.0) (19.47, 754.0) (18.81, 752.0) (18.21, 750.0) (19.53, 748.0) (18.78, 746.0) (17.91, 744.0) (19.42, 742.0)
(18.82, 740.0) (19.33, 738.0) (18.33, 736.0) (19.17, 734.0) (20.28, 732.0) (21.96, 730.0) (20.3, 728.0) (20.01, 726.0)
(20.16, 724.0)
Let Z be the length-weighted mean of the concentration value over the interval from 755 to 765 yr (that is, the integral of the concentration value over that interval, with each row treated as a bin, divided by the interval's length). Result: 18.90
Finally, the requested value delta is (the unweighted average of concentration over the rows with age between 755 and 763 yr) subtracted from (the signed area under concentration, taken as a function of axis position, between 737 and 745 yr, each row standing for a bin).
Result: 132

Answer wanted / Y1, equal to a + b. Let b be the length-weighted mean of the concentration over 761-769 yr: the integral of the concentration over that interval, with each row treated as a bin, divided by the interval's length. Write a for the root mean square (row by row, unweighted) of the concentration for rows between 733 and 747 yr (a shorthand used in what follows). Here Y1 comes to 38.0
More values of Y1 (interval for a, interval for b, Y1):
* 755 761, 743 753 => 37.4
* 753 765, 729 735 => 39.5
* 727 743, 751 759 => 38.3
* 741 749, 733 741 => 37.8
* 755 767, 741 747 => 37.7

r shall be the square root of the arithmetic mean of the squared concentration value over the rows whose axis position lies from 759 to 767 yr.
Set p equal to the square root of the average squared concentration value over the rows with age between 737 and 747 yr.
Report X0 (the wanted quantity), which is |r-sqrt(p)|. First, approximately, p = 18.9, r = 19.5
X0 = 15.1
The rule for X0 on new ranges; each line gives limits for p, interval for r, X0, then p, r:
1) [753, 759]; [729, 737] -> 15.7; 18.6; 20.0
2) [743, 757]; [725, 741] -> 15.5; 18.7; 19.8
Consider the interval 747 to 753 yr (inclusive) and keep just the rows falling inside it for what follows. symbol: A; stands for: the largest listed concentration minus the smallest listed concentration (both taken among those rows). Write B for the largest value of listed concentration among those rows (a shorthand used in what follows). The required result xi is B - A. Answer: 18.2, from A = 1.3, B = 19.53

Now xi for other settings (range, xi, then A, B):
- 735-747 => 17.9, 1.5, 19.42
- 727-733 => 20.3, 1.7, 21.96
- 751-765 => 18.1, 1.9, 20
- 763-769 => 18.7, 1.0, 19.64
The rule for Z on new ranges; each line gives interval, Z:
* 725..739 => 19.91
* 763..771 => 18.84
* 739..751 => 18.78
